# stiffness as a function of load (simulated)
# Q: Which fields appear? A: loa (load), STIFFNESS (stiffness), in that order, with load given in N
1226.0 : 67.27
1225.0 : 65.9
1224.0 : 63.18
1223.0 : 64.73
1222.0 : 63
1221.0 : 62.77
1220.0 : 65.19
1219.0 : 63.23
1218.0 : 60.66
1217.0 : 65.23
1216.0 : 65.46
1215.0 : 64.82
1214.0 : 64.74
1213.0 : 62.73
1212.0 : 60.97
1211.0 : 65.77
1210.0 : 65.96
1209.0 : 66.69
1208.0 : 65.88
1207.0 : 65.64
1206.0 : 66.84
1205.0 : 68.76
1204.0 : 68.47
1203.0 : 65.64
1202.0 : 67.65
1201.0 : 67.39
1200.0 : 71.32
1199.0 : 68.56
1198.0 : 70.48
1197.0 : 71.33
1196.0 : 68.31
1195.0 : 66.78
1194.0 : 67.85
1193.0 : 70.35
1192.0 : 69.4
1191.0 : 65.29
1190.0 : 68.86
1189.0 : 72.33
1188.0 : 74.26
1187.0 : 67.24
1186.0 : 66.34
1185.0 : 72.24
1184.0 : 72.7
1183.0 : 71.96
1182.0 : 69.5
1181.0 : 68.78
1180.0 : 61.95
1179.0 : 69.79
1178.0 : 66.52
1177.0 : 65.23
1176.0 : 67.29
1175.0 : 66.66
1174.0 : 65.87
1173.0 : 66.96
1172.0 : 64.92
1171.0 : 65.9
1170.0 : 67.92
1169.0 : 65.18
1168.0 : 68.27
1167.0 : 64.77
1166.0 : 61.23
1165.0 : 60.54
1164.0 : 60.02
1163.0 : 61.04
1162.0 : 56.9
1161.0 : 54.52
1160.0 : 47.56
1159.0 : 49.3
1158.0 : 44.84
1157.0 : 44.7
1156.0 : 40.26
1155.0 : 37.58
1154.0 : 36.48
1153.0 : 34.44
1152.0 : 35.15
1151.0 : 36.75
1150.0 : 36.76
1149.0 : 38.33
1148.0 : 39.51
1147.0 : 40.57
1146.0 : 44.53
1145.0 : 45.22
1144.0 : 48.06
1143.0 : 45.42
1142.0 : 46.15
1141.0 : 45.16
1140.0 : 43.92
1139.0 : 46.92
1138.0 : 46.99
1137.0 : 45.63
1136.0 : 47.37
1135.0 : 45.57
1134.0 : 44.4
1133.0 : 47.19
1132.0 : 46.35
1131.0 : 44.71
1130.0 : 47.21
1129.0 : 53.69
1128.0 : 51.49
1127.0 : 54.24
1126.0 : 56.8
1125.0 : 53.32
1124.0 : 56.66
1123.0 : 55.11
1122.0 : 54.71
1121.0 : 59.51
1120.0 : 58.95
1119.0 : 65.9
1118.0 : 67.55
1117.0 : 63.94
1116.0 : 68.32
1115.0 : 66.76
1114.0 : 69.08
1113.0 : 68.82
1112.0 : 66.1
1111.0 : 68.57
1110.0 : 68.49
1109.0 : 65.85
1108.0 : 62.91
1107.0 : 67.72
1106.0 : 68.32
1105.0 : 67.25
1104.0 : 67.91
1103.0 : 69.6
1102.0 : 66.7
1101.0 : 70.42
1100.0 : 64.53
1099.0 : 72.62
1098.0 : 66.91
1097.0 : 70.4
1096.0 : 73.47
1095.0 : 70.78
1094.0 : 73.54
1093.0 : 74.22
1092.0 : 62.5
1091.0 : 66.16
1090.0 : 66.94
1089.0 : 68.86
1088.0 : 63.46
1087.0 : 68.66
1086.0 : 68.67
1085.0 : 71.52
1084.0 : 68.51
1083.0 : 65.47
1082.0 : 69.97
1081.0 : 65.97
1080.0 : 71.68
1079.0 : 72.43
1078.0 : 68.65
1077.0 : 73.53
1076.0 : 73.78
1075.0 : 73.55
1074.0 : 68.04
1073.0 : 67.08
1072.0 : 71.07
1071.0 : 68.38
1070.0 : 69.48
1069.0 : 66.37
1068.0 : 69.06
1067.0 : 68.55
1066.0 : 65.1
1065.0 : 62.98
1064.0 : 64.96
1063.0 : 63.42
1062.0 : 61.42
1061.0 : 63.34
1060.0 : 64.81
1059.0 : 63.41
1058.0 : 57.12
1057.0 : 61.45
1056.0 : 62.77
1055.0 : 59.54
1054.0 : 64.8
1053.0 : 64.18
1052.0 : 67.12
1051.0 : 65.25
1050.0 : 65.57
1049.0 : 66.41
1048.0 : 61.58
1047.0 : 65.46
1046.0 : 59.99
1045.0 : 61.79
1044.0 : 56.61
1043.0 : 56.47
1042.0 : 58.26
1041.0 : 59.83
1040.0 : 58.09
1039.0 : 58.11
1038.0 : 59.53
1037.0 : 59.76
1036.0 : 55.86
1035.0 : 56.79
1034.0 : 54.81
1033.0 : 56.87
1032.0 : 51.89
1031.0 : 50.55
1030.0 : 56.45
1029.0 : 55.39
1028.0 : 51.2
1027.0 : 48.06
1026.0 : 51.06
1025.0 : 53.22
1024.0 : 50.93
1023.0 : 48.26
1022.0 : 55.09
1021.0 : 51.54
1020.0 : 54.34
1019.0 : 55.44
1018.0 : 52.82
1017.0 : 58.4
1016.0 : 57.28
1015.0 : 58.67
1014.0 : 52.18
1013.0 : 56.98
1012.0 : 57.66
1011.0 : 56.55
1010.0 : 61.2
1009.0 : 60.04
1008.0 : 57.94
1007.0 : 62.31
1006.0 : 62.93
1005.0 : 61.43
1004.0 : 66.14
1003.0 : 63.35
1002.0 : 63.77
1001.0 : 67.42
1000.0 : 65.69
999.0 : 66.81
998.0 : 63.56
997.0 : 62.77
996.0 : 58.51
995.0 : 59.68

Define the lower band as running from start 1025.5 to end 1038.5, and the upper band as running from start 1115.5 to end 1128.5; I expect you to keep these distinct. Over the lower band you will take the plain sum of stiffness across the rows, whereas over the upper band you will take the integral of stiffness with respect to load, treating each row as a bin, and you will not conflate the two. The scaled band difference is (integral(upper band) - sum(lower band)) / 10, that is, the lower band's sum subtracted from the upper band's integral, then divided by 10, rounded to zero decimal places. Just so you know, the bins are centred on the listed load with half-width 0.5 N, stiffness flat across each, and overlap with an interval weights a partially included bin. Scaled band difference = 6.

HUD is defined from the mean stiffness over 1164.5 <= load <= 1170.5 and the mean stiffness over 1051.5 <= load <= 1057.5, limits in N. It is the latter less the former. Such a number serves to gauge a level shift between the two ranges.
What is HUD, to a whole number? -1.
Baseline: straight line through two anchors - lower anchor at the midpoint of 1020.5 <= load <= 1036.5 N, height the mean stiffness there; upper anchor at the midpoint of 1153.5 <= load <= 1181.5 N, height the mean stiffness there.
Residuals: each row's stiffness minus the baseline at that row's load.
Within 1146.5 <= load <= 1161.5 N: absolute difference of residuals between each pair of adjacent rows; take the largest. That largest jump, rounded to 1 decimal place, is 6.9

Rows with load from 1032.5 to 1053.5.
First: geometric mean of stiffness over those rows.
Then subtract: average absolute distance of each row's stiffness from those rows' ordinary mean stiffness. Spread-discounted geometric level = 57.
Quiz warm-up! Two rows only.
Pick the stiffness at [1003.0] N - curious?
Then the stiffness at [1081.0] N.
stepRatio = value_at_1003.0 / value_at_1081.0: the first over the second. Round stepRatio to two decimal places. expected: 0.96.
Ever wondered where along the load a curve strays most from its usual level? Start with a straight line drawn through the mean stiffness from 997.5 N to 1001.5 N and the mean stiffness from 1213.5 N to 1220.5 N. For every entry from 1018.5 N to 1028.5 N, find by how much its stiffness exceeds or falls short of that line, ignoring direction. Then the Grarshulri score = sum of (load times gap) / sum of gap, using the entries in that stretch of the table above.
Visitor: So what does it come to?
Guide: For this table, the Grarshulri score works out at 1023.8 N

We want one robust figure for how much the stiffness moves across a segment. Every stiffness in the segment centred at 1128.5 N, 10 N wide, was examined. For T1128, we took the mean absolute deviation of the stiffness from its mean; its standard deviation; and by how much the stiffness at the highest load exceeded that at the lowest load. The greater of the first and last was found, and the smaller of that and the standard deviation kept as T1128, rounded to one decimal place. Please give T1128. 3.8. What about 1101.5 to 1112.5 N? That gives 1.3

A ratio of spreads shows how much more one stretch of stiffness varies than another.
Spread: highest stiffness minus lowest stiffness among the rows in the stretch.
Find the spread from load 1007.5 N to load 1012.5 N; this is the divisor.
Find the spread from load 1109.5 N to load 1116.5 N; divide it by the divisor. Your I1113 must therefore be 0.6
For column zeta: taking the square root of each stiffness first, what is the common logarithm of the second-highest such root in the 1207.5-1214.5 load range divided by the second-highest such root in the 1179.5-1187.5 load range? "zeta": -0.020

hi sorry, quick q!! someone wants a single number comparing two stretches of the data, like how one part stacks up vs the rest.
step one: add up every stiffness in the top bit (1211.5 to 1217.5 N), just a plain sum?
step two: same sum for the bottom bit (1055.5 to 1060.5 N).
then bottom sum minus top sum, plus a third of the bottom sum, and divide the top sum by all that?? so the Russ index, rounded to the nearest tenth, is 13.3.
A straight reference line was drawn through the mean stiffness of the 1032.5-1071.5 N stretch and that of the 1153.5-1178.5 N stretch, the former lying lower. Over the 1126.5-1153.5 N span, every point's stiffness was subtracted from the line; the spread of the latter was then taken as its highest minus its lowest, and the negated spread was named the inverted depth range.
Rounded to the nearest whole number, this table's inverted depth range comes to -19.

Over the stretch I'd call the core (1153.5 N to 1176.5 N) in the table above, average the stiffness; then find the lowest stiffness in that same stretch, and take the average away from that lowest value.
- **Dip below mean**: -21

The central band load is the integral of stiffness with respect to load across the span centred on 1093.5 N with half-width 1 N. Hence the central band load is 148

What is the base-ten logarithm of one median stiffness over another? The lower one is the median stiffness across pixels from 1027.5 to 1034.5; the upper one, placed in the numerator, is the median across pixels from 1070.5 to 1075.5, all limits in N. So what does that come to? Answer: 0.10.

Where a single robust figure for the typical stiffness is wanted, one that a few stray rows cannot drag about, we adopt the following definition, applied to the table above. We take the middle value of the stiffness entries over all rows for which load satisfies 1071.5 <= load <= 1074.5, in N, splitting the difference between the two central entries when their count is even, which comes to 68.0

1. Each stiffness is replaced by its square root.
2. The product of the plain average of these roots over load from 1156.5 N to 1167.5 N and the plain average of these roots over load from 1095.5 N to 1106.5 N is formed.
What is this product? 61.5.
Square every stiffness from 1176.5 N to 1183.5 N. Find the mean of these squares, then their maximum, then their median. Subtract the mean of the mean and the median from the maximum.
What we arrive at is 518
